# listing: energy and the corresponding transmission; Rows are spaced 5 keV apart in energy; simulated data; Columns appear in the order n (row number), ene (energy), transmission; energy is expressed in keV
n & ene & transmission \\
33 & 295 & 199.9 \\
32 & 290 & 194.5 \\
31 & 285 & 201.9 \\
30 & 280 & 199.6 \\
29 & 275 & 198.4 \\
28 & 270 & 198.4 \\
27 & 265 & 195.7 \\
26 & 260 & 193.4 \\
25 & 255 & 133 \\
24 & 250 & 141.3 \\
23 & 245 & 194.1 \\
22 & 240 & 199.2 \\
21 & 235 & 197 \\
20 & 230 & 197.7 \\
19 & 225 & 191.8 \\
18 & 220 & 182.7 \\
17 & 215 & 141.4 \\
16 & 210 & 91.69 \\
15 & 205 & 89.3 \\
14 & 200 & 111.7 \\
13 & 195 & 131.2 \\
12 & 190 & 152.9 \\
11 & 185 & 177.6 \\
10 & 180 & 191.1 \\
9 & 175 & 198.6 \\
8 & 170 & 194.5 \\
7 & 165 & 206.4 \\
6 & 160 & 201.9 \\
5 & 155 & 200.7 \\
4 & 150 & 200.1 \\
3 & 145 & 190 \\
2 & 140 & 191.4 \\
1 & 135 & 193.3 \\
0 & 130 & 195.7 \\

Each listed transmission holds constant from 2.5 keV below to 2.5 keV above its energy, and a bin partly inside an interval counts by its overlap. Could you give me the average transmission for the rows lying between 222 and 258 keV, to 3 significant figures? 179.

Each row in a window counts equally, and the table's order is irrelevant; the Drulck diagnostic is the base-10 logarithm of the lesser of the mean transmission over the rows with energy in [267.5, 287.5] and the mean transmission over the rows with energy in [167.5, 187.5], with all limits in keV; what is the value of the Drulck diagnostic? 2.28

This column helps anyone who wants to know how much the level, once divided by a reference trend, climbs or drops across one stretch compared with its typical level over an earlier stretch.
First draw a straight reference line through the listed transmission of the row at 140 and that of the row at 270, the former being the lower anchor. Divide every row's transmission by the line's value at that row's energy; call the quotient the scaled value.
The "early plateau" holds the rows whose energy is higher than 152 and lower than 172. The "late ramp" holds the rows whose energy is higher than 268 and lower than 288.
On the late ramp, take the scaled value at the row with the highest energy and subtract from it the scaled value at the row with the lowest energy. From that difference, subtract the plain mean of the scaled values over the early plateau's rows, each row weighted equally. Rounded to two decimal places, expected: -1.03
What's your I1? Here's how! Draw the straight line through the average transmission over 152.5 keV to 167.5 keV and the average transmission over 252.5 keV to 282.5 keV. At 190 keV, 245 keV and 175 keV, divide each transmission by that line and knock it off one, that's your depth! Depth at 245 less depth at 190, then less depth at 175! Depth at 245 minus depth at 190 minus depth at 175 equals -0.26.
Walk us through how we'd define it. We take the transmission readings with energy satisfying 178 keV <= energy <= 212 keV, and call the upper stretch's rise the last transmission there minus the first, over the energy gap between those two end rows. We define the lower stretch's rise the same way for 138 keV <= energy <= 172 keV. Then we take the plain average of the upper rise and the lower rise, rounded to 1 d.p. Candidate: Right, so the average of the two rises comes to -1.6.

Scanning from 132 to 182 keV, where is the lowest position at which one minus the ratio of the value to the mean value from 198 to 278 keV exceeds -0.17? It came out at 135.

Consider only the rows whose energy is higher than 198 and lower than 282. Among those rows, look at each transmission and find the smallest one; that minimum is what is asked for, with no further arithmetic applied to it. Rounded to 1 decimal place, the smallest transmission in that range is 89.3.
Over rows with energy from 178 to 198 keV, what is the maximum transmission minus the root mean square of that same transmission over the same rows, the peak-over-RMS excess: 26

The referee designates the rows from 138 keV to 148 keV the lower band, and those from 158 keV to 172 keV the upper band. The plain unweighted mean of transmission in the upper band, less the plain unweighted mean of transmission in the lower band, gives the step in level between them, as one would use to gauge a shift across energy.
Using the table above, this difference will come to 10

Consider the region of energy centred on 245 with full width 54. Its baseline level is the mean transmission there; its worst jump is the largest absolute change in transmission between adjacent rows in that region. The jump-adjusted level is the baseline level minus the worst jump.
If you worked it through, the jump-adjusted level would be 124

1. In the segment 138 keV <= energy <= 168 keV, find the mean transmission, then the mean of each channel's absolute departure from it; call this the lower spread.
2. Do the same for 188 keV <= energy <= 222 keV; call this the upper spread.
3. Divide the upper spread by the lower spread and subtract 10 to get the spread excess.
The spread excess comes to -4.8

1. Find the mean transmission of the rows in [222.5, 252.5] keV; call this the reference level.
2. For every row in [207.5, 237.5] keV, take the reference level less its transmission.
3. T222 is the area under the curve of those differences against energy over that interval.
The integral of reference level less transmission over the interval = 594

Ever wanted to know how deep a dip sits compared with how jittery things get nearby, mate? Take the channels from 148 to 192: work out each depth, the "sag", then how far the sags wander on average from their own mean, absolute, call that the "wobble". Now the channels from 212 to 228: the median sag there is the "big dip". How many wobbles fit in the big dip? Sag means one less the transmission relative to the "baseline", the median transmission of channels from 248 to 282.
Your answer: 1.1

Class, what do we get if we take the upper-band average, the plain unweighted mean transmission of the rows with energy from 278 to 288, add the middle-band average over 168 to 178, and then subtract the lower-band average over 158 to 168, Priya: 193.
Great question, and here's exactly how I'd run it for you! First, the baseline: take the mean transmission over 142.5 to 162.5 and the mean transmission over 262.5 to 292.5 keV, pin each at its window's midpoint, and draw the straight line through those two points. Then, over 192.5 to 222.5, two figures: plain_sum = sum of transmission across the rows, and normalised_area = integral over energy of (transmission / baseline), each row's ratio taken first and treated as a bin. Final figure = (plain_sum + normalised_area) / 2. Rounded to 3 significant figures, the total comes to 383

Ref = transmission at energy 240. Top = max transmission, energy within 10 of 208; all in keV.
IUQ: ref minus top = 58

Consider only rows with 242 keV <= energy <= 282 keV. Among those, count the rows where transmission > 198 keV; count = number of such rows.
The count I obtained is 3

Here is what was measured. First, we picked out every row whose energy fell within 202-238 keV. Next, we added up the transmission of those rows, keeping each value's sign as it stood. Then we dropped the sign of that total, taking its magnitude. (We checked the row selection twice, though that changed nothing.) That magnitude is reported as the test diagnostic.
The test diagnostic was 1092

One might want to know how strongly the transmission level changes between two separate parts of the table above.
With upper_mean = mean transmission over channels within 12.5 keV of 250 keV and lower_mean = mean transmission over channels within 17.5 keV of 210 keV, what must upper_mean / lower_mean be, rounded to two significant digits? 1.3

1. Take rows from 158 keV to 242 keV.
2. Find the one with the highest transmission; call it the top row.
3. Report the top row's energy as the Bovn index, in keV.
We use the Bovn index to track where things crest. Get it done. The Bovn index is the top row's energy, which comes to 165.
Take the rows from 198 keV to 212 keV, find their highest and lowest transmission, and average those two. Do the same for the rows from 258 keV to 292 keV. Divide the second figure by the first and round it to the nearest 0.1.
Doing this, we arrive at 2.0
